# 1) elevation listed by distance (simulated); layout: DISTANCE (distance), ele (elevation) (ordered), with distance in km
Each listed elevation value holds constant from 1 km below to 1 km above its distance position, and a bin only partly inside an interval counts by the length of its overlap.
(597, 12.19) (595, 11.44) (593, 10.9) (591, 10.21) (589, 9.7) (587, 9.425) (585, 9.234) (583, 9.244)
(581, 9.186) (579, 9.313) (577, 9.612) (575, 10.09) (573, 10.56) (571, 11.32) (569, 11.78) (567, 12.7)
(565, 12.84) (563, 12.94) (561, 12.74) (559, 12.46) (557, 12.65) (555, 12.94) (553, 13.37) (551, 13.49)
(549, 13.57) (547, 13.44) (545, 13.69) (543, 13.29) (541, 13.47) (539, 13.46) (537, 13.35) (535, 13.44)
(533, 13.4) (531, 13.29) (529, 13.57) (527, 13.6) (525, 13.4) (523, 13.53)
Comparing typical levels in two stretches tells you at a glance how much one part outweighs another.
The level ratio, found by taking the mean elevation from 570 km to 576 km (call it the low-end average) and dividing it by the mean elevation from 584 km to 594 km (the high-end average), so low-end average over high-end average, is 1.08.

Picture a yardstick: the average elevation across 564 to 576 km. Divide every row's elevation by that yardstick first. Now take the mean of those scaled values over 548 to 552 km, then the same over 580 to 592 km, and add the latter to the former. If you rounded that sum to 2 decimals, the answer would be 1.99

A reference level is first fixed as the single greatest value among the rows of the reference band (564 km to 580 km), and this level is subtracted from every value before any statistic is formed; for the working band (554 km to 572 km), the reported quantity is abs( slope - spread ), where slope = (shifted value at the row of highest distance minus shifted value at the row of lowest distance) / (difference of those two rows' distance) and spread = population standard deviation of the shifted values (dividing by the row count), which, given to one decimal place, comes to 0.6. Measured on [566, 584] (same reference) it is 1.4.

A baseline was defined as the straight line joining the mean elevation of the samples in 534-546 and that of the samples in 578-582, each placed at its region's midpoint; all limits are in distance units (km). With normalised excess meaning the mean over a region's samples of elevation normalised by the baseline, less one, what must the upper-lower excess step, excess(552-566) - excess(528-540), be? 0.17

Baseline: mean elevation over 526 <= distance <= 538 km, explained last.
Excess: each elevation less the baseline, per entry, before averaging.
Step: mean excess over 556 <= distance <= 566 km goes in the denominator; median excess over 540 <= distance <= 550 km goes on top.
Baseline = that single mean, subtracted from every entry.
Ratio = -0.040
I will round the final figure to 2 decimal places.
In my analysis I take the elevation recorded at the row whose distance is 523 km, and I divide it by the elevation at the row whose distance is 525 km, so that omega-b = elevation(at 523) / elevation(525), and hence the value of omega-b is 1.01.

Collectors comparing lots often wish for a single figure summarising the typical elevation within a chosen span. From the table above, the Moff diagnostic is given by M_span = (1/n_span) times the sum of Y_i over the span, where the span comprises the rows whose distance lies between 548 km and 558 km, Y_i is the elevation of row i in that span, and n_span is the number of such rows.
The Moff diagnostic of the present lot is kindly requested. 13.2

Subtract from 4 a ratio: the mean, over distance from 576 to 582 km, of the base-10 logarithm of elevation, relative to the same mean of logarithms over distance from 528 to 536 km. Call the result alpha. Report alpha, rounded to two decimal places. 3.14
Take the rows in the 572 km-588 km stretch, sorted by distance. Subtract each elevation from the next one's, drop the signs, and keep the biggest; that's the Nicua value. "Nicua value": 0.478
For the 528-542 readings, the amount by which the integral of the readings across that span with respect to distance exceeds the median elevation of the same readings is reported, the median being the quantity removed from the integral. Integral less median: 175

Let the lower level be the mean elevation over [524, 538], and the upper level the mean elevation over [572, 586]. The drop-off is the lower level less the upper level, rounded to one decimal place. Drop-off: 3.8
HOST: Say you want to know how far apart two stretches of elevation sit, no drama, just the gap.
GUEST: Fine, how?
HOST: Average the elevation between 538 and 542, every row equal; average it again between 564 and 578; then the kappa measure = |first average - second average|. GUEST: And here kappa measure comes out 2.2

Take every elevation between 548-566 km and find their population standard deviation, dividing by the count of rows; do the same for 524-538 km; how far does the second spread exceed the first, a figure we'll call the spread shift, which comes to -0.3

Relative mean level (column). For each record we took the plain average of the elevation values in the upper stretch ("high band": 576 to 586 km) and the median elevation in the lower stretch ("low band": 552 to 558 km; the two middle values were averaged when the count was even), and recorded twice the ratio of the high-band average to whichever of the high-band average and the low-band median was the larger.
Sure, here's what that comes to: 1.44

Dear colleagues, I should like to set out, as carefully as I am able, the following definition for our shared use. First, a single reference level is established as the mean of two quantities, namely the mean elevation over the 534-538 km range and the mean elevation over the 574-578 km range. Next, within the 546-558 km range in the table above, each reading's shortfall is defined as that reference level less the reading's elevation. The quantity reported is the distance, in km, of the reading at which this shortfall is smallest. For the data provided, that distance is 549 km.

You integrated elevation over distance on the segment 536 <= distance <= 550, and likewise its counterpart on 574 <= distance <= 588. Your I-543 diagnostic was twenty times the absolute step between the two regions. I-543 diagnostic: 1127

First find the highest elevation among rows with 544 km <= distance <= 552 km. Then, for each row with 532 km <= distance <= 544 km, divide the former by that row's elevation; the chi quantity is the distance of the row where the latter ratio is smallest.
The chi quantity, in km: 541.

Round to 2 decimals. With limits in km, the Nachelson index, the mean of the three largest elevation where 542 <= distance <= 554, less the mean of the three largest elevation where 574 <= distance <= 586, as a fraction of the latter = 0.40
